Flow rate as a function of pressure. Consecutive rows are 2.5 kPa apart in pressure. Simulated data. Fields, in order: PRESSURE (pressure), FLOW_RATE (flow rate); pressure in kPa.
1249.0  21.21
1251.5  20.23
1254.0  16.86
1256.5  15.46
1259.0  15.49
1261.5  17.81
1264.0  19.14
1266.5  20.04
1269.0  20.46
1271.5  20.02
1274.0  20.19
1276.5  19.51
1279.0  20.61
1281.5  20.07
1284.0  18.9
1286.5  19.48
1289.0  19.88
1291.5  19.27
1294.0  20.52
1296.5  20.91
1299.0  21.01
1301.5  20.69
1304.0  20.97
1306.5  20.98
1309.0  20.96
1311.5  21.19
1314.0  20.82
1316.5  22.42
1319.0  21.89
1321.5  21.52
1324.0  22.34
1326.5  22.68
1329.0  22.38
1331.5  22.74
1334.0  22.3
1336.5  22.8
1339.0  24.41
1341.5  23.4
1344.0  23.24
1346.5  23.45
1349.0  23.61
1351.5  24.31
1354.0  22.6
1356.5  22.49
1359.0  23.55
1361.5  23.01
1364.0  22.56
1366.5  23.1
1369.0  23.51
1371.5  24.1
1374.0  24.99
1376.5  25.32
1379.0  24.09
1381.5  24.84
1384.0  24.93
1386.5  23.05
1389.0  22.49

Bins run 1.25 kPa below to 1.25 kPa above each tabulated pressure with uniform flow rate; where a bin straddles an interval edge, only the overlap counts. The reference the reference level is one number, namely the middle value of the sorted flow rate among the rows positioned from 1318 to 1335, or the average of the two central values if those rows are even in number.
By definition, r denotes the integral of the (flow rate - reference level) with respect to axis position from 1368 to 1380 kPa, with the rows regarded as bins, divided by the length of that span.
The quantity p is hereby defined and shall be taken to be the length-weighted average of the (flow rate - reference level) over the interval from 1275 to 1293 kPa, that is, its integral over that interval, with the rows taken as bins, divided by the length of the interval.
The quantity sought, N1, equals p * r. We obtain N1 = -5.5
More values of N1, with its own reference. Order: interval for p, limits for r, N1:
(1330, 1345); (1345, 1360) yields 0.8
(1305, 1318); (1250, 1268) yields 4.7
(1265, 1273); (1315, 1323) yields 0.9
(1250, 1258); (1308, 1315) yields 6.4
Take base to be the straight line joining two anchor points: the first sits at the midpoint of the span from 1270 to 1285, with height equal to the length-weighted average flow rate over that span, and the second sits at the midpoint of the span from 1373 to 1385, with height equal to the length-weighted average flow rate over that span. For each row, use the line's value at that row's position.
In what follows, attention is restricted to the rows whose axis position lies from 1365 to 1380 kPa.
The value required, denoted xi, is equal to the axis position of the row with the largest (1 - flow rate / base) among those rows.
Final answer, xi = 1366.5 kPa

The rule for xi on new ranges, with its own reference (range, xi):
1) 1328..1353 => 1334.0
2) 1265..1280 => 1276.5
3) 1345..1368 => 1364.0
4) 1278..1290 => 1284.0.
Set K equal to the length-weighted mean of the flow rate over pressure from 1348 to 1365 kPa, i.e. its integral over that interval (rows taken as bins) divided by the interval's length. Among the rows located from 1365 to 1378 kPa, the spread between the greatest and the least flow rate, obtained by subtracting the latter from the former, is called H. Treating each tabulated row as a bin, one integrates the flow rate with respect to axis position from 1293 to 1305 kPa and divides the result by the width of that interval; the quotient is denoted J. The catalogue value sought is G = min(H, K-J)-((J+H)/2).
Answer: -9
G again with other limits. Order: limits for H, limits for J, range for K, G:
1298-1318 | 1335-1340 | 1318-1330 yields -14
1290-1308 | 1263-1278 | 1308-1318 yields -9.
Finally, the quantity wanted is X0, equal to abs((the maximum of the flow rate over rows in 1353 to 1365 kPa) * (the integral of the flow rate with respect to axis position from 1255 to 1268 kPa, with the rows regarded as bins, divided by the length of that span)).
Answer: 415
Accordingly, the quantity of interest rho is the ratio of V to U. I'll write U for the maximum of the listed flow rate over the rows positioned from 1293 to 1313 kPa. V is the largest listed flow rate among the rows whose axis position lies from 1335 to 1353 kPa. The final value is 1.15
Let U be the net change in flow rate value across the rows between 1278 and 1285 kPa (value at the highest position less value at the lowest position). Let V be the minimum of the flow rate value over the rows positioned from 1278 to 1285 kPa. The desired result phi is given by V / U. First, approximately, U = -1.71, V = 18.9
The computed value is -11.1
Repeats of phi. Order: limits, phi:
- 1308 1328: 12.1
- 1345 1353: 27.3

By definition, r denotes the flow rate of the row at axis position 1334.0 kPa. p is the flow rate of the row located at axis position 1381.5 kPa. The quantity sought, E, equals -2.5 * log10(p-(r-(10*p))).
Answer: -6.00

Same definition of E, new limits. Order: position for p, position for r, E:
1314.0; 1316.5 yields -5.79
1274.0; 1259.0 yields -5.79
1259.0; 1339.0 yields -5.41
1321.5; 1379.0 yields -5.82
